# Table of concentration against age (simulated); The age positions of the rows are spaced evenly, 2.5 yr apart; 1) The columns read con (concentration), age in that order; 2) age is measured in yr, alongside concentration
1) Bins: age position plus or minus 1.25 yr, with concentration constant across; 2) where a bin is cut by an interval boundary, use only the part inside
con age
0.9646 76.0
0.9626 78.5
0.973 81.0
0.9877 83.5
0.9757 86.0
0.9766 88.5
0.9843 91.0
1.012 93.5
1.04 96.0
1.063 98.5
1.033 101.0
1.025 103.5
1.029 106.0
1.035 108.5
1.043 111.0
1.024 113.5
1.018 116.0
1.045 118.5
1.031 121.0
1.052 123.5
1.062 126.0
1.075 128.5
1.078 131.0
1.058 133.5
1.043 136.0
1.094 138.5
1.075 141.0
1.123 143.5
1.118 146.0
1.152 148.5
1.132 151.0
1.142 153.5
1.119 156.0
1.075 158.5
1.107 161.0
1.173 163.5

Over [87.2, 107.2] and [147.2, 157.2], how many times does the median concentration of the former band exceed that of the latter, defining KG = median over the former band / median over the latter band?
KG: 0.90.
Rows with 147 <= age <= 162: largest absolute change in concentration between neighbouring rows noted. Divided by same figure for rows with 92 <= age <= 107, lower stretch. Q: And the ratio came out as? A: 1.5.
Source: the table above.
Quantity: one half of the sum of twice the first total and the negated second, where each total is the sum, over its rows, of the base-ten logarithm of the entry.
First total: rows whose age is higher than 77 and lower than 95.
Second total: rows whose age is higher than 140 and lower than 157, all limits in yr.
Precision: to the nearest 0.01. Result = -0.23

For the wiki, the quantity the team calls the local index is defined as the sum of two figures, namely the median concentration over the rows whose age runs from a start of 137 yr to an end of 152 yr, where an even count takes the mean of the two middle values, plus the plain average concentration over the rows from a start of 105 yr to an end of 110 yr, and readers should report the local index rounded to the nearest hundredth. 2.15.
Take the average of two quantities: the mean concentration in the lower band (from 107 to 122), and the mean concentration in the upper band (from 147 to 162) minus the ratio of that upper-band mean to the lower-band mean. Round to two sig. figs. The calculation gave 0.53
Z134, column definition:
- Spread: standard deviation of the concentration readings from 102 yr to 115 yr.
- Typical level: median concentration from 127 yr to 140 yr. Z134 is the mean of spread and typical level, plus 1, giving 1.54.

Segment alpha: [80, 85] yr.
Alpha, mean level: 0.98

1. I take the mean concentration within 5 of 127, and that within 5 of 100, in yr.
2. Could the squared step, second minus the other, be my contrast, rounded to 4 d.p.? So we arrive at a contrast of 0.0007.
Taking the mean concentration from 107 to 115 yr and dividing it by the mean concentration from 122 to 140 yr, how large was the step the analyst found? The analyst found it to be 0.97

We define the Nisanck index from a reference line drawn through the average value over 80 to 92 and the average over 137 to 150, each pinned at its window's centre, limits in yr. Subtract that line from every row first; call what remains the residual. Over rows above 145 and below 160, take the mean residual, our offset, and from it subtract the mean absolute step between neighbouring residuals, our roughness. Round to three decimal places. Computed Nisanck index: -0.037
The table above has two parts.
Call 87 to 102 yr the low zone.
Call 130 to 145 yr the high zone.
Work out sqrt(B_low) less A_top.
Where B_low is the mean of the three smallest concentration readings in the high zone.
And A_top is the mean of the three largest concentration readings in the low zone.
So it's -0.016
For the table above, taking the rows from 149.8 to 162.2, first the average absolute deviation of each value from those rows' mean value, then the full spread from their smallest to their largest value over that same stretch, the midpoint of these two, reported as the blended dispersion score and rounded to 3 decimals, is 0.043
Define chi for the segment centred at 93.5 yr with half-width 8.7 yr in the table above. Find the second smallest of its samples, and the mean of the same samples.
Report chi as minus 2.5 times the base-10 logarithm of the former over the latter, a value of 0.039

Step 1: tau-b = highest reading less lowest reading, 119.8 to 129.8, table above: 0.04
